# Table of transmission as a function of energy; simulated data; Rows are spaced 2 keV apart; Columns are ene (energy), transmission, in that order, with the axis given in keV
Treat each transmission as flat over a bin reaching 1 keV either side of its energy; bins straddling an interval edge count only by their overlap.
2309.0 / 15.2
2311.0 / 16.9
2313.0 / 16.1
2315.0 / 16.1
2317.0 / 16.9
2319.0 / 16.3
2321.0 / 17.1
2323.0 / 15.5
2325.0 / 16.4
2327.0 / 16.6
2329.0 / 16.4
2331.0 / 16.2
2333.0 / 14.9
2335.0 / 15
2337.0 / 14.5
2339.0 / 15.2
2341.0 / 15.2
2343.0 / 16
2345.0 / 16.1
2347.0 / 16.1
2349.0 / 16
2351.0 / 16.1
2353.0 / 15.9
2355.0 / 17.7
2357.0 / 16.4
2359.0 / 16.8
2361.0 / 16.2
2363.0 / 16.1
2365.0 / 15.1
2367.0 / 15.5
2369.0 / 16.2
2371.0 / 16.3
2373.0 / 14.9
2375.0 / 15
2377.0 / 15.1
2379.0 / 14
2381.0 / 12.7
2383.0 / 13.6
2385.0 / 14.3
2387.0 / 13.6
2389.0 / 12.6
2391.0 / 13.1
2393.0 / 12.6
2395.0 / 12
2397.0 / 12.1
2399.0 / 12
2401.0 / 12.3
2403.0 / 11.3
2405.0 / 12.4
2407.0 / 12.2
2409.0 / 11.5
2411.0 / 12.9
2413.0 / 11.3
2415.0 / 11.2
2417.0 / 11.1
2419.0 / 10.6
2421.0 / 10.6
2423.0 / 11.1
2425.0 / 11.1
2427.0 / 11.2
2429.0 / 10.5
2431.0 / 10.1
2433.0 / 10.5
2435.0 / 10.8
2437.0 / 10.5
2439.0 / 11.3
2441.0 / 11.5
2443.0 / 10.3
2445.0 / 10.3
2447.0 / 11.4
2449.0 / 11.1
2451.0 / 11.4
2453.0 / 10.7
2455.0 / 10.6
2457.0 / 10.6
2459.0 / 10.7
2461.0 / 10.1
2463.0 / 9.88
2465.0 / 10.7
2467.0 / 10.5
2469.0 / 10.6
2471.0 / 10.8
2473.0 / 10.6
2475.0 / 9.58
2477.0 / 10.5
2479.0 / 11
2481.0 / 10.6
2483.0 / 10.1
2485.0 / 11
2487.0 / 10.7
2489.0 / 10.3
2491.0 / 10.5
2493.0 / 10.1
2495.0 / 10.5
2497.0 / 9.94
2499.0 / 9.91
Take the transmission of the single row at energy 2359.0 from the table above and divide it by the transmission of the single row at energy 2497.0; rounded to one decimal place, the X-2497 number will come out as 1.7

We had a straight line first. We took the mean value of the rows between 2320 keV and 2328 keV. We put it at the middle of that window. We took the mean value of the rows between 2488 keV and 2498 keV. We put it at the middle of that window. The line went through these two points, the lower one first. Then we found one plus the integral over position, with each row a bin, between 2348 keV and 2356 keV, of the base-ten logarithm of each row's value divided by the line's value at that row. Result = 1.2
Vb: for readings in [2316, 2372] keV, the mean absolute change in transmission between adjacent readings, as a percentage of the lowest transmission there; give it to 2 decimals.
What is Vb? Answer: 3.78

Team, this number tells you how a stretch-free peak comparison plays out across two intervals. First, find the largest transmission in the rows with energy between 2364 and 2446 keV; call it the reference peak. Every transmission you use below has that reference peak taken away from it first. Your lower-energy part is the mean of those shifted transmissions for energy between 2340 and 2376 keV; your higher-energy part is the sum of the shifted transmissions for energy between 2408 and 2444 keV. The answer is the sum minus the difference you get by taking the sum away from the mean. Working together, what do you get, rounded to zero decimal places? -190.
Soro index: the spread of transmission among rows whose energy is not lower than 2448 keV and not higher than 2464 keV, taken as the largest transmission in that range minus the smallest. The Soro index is 1.52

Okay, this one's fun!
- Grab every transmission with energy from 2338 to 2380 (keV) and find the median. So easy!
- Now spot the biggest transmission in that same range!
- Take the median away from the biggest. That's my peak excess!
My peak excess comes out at 1.7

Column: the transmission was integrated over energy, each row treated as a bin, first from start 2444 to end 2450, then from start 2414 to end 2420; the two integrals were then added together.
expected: 131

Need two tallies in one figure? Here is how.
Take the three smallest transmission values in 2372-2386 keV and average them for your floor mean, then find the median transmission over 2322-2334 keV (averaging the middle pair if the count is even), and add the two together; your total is 30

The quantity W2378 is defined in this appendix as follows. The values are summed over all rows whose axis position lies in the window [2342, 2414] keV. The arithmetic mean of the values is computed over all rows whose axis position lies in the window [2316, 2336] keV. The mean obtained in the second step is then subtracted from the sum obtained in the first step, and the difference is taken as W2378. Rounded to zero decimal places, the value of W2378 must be 498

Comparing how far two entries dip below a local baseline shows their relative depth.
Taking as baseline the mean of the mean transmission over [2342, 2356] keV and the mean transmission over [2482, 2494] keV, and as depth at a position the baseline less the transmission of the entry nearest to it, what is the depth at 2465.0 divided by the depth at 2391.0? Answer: 10.2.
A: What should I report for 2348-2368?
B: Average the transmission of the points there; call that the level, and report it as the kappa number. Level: 16.2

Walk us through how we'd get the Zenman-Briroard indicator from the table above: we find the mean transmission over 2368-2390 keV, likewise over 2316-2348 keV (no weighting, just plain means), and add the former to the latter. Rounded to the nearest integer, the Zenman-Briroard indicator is 30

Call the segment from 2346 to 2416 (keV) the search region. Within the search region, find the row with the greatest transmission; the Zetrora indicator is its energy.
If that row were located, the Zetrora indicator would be 2355.0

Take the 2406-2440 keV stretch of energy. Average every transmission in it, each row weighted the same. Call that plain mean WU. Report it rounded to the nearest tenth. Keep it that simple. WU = 11.1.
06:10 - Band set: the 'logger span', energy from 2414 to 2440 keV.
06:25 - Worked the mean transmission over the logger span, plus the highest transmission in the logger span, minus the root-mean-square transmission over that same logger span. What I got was 11.3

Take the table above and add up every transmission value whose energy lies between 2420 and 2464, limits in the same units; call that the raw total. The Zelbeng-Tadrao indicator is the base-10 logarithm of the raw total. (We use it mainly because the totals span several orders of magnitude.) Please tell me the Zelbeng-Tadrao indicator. 2.37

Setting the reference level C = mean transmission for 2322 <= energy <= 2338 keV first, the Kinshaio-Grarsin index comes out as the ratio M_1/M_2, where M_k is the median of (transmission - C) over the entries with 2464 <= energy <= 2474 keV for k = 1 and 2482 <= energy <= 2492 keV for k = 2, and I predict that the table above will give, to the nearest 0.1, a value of 1.0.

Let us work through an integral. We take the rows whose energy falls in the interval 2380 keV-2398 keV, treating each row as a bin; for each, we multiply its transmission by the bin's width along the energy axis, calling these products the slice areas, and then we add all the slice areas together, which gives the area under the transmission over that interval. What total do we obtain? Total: 233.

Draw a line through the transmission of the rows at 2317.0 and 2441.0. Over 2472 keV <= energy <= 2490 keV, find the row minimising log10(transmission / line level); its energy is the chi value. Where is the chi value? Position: 2475.0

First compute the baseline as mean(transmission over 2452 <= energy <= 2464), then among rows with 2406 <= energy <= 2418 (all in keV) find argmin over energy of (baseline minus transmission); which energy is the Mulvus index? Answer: 2411.0 keV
